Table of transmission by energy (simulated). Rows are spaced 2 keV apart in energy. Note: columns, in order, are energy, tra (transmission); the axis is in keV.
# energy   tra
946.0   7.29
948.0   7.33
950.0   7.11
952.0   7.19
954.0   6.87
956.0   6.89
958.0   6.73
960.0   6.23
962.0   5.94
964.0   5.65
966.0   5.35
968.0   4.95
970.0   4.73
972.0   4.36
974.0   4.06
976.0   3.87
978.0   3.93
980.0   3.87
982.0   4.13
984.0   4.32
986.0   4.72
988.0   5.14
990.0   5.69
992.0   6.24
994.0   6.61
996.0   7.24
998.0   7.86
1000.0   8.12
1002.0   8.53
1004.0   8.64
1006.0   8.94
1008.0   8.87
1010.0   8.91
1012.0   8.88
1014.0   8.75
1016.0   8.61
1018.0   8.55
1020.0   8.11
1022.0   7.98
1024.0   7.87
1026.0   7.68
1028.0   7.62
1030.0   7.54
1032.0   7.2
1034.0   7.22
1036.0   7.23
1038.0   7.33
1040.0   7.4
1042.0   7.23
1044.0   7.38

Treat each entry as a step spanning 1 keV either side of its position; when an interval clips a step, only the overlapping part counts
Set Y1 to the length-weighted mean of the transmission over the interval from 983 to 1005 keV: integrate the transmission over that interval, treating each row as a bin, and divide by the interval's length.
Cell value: 6.6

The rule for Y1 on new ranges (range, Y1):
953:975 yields 5.6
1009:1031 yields 8.2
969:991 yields 4.4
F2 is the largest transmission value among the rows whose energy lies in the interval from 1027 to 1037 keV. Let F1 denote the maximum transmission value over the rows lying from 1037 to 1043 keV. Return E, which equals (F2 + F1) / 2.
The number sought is 7.51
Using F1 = 7.4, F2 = 7.62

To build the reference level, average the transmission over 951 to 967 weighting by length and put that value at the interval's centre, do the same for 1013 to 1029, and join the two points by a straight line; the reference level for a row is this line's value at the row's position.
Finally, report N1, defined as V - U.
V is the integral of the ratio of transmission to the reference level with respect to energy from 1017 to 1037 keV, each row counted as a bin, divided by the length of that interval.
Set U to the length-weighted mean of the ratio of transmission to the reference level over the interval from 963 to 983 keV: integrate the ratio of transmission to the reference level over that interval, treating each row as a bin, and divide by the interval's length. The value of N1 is 0.26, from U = 0.67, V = 0.93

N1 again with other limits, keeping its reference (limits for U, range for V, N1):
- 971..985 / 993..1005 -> 0.45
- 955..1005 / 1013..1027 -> 0.19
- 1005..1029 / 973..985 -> -0.47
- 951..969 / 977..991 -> -0.33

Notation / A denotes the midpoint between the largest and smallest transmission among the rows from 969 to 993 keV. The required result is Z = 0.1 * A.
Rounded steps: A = 5.1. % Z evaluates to 0.51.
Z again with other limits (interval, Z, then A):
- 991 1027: 0.76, 7.6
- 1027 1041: 0.74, 7.4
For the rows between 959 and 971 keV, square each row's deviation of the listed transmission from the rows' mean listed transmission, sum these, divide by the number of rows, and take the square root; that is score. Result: 0.53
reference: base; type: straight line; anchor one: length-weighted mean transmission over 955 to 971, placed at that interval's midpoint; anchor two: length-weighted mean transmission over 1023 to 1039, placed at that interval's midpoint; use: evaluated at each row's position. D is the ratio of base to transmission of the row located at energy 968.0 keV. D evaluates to 1.2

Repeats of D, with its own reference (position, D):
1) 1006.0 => 0.8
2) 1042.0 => 1.1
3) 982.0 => 1.5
